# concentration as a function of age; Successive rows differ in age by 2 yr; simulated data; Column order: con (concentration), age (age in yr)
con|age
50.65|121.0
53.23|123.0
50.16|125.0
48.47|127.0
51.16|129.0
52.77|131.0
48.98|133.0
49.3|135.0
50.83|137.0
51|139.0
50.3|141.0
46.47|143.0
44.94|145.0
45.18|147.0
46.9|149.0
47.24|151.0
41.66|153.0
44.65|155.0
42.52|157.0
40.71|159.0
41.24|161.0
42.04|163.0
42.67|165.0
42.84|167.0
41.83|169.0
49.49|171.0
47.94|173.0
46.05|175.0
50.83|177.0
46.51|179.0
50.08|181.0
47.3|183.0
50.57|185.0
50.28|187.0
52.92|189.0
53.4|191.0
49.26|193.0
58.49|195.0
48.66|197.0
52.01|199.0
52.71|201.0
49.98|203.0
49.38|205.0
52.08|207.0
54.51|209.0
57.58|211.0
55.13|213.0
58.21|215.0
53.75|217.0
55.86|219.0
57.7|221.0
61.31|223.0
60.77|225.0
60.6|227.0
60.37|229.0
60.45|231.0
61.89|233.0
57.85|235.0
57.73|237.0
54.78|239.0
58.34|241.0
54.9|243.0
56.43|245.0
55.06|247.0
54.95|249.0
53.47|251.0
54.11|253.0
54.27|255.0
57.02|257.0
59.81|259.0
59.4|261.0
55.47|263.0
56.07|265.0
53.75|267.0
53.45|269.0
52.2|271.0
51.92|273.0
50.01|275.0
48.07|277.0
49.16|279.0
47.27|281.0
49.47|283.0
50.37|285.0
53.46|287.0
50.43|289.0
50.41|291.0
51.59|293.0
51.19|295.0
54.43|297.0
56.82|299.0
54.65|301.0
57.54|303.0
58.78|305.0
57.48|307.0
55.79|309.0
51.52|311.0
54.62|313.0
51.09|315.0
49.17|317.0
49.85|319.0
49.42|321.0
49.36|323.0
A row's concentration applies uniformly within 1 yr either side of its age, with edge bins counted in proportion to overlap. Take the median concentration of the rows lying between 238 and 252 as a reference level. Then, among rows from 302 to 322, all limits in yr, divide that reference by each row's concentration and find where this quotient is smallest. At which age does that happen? 305.0 yr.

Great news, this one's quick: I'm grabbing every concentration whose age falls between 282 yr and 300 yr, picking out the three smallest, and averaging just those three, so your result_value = 50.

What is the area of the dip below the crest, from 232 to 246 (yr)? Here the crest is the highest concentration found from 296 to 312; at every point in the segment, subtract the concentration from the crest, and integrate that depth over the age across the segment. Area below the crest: 19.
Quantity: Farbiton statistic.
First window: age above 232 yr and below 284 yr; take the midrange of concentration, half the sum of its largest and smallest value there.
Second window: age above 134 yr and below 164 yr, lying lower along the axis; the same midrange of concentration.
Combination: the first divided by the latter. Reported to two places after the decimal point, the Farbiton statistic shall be 1.19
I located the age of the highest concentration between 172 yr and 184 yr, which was 177.0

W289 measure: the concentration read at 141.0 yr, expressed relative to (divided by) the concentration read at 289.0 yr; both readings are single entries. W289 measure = 1.00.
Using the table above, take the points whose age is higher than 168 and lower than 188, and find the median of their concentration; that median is 48.7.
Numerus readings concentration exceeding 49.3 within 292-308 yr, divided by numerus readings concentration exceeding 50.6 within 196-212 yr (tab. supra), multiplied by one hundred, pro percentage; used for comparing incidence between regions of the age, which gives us 160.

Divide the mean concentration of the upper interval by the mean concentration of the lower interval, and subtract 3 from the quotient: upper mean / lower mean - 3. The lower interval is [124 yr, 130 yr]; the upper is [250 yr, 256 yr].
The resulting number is -1.92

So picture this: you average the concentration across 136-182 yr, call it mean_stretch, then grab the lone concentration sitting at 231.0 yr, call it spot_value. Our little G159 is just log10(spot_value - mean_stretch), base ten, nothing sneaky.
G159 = 1.2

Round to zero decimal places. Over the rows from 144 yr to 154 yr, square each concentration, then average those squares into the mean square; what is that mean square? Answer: 2046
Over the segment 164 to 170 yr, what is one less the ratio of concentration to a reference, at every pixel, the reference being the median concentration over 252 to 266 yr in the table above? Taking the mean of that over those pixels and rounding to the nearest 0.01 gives 0.24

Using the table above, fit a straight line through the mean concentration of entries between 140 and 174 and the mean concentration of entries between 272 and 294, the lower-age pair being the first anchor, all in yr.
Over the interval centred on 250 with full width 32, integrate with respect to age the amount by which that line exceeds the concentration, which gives -240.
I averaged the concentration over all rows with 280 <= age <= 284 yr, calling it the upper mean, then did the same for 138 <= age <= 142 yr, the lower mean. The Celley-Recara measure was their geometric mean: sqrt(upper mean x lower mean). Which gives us 49.5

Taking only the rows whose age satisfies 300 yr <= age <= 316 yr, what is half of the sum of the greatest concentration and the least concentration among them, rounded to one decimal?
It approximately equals 54.9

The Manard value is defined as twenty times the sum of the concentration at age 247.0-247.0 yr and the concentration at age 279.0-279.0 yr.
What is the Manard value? 2084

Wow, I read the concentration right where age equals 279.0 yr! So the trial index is 49.16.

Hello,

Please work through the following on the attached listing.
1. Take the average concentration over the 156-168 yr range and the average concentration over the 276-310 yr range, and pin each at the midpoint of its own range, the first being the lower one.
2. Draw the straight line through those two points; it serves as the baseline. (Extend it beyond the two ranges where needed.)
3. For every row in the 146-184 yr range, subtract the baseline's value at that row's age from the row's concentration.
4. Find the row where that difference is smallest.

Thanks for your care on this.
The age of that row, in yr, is 159.0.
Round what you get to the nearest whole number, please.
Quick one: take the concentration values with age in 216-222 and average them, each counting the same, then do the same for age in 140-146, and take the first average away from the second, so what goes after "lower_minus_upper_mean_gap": -9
